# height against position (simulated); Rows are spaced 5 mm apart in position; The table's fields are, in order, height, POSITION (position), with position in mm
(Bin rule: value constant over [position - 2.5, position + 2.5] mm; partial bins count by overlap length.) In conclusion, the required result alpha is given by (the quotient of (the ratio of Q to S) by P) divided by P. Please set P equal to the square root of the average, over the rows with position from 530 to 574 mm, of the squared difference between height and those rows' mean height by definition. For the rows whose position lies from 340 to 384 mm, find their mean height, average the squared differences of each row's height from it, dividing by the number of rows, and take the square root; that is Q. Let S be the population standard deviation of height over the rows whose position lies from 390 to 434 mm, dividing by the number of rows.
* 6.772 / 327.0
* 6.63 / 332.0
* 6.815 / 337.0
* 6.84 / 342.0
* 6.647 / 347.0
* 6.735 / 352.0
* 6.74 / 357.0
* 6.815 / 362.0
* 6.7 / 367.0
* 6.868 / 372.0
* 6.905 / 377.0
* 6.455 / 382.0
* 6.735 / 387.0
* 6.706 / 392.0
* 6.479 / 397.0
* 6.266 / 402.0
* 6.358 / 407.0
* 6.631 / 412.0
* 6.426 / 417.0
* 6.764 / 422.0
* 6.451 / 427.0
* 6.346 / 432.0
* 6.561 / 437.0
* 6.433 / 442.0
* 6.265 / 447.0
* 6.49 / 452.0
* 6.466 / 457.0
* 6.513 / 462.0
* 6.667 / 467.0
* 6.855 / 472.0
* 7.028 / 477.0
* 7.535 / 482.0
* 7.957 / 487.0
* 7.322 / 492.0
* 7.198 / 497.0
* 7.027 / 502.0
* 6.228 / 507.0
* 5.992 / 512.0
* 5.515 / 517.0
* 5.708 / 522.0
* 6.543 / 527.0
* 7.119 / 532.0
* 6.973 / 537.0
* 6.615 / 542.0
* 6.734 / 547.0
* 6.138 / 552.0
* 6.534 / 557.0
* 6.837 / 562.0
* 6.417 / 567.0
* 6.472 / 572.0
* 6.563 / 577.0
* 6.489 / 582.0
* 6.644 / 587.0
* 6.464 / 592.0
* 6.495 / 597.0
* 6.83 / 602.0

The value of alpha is 10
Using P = 0.28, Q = 0.13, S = 0.162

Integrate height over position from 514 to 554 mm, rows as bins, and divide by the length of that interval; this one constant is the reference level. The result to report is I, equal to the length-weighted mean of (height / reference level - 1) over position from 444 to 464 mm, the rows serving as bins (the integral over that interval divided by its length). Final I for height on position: 0.00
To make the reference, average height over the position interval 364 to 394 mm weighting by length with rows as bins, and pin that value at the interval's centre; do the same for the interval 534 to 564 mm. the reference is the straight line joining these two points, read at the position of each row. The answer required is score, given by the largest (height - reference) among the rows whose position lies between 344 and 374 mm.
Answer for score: 0.13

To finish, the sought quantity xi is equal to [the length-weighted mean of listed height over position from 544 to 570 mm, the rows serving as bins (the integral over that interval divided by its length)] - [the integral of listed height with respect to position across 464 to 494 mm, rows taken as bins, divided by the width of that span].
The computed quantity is -0.7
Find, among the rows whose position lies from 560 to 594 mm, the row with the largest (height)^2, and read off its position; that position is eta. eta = 562.0 mm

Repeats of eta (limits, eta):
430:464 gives 437.0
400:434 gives 422.0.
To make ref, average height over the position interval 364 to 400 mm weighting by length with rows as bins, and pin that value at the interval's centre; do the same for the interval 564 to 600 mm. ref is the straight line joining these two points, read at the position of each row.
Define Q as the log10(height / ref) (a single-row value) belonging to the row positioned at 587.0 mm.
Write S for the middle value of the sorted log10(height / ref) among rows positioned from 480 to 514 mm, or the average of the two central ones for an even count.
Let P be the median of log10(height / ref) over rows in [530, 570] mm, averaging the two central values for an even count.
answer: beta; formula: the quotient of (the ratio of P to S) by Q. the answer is 25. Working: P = 0.008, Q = 0.009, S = 0.04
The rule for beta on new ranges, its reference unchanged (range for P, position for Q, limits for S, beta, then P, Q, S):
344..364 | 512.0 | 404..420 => 3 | 0.002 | -0.040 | -0.02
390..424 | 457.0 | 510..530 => -25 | -0.013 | -0.010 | -0.05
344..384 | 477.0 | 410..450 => -5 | 0.002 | 0.027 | -0.01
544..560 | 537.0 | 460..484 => 0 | 0.000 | 0.027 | 0.02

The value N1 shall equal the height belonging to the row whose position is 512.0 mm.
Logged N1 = 5.992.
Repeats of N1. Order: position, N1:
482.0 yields 7.535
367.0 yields 6.7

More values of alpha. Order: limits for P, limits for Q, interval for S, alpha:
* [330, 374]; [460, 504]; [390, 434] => 401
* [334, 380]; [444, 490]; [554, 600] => 694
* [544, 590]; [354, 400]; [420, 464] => 31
